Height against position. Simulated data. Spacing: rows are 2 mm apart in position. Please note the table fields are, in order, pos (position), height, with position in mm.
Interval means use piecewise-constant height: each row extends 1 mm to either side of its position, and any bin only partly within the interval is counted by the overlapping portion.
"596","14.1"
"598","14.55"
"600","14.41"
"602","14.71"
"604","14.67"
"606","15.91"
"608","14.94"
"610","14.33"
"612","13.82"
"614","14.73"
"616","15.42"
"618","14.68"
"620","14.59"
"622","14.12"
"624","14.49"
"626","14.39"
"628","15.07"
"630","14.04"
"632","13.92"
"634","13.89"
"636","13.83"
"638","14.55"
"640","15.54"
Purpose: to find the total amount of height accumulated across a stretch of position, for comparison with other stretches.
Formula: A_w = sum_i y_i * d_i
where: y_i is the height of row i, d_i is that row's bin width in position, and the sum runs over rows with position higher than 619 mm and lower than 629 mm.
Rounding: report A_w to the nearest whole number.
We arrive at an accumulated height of 145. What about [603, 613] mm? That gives 147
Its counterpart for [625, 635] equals 143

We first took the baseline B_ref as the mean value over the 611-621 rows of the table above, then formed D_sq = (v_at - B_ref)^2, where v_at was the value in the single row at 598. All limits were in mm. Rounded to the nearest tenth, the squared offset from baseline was 0.0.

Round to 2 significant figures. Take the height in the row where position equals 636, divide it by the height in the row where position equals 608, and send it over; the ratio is 0.93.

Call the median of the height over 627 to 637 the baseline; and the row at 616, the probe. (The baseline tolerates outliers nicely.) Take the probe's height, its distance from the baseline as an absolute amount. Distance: 1.5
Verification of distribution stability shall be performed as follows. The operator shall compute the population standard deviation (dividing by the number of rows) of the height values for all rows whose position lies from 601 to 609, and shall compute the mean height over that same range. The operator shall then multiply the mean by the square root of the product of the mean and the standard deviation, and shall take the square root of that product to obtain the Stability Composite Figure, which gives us 6.4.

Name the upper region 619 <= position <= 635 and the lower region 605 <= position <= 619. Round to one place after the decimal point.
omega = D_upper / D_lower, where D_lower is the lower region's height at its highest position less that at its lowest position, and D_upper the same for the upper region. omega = 0.6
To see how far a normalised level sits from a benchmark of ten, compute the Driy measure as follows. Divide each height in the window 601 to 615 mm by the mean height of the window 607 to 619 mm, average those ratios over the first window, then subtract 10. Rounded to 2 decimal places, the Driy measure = -8.99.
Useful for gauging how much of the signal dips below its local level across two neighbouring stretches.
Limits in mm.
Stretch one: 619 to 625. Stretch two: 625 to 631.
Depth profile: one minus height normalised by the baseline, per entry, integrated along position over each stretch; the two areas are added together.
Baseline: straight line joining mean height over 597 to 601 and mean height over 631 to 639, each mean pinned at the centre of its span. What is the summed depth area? -0.24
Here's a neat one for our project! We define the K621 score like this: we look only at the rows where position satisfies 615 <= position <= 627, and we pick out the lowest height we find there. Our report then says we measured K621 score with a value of 14.12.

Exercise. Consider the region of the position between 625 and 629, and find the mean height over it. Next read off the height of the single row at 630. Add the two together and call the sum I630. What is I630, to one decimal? 28.8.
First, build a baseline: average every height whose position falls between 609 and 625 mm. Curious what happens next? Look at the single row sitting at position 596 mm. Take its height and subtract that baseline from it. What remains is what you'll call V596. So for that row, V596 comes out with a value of -0.4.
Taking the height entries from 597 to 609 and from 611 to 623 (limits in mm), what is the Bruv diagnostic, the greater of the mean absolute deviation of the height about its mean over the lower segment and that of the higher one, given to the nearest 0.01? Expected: 0.39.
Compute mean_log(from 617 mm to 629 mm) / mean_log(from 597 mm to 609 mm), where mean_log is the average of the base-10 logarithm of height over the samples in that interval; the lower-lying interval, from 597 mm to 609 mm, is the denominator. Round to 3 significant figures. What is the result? 0.992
